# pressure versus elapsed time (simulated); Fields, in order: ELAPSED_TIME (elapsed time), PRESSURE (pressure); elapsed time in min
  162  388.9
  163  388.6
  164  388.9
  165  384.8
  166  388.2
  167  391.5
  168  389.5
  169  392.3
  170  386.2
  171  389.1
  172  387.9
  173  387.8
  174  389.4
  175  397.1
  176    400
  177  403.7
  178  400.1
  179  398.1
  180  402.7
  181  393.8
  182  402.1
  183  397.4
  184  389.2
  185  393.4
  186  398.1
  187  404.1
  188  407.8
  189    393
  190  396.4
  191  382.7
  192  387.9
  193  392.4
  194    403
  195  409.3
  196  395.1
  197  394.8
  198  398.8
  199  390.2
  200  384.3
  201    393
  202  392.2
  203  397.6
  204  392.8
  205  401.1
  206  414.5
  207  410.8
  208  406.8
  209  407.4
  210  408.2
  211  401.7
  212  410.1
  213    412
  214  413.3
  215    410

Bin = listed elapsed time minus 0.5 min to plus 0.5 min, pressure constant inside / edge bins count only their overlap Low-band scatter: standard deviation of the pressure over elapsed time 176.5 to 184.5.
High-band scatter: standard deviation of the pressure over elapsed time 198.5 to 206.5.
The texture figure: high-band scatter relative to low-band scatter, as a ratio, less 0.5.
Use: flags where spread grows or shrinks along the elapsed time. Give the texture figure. 1.3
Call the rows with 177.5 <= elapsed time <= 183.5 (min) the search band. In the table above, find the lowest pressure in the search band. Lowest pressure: 393.8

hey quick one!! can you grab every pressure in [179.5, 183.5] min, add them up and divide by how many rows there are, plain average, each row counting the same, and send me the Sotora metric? 399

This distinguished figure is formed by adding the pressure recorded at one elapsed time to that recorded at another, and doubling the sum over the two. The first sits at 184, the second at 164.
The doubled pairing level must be 1556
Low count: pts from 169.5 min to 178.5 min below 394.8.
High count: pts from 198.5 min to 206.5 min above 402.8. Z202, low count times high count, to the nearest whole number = 5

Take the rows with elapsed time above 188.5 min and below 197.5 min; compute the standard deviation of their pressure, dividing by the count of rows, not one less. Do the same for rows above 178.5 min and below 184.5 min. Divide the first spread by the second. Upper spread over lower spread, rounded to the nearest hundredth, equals 1.57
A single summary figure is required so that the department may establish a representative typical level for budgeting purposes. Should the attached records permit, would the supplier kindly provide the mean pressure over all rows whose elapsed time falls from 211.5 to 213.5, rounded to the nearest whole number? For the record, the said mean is 411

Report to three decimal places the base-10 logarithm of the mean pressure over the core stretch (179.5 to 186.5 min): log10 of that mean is 2.598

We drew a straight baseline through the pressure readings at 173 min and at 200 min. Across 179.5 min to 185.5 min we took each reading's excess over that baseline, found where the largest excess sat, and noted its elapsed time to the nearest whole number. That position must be 180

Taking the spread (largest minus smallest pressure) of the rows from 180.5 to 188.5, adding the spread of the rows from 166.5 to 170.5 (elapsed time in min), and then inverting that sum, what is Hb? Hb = 0.040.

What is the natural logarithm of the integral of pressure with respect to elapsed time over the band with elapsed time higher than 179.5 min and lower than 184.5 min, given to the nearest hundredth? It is 7.59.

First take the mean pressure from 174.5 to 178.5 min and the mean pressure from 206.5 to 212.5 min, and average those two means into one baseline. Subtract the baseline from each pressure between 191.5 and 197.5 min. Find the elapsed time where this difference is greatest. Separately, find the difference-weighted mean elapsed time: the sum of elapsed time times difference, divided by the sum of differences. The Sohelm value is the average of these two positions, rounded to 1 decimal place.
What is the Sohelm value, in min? 194.4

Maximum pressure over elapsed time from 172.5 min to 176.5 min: 400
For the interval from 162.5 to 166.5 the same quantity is 388.9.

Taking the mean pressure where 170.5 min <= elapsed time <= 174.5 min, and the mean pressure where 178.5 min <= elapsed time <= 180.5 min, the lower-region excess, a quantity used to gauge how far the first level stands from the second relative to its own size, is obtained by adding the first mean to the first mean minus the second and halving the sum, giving 188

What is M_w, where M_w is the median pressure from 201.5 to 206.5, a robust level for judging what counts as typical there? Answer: 398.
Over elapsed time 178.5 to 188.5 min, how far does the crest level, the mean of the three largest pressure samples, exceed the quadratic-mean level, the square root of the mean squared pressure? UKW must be 6.2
